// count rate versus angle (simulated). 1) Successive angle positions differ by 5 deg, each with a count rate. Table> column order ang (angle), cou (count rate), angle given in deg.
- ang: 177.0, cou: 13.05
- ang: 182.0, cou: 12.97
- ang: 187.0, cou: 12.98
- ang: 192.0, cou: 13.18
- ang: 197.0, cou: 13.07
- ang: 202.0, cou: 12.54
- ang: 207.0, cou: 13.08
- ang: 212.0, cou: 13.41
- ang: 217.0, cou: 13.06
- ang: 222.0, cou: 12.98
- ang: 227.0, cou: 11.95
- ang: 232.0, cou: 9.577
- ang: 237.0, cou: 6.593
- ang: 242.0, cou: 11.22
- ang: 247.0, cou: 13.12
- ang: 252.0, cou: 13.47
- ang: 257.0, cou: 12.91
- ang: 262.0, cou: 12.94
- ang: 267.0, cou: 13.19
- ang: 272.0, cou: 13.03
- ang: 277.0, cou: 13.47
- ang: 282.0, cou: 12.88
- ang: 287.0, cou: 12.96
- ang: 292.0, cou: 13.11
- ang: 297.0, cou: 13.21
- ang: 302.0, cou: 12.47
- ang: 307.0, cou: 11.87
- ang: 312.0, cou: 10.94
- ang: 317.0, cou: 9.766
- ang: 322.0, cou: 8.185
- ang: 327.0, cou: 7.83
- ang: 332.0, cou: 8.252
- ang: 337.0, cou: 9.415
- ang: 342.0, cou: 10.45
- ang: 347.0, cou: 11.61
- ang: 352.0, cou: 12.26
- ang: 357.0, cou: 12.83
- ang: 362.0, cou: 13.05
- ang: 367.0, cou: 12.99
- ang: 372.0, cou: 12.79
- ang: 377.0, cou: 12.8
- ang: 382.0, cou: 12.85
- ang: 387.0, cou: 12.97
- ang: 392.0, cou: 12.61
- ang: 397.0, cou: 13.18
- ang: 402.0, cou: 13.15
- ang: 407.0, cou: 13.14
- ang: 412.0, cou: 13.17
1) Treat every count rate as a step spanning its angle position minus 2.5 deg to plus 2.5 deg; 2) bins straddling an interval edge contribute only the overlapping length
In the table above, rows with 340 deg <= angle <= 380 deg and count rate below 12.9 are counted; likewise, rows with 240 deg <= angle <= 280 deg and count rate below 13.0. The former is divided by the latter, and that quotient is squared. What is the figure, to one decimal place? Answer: 4.0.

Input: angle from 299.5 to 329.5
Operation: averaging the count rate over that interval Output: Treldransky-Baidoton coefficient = 10.2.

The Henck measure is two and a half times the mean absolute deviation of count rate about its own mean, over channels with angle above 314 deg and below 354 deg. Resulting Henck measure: 3.3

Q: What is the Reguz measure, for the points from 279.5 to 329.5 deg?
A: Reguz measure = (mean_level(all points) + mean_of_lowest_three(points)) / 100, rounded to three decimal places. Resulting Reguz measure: 0.199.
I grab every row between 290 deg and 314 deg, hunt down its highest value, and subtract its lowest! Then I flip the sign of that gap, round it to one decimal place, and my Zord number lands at -2.3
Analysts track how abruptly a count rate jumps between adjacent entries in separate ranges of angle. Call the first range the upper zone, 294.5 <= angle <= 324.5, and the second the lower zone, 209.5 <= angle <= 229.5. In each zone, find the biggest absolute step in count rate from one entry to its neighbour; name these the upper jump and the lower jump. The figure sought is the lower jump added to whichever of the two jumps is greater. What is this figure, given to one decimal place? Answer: 2.6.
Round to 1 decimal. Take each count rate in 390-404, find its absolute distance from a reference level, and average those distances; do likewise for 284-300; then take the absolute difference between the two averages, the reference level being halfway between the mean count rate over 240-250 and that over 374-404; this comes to 0.1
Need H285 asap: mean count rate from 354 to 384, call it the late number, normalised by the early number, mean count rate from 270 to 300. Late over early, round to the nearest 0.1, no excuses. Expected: 1.0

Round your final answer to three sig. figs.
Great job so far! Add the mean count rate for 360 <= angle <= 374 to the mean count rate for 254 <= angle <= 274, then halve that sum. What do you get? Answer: 13.0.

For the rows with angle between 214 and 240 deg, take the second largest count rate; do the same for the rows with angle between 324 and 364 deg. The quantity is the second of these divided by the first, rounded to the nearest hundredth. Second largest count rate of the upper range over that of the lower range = 0.99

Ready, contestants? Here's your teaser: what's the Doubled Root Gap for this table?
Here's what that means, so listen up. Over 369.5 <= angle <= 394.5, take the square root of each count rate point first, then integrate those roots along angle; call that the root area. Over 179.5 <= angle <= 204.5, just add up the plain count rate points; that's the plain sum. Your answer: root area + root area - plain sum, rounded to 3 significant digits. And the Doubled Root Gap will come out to 114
